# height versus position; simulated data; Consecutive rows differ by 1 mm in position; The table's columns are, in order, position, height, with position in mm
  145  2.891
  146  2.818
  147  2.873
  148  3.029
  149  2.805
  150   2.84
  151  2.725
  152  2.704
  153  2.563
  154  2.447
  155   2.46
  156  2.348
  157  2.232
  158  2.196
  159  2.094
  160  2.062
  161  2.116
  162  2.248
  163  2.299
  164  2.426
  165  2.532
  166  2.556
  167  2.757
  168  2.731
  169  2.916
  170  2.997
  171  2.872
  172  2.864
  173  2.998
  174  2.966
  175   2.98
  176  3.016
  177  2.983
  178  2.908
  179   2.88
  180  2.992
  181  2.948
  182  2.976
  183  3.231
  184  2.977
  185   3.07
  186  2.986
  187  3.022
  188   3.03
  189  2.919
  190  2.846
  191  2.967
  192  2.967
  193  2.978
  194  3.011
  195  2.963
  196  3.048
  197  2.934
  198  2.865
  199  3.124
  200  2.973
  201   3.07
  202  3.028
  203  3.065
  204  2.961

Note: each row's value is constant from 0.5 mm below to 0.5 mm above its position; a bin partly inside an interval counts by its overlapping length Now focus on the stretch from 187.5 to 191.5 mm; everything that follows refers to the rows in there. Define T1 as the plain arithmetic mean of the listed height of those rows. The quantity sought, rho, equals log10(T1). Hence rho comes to 0.468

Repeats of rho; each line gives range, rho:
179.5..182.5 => 0.473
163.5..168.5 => 0.415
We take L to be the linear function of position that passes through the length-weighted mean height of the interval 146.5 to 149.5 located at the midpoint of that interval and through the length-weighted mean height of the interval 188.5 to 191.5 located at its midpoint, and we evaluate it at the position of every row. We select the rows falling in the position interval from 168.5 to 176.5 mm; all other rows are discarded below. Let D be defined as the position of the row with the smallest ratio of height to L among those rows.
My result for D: 172 mm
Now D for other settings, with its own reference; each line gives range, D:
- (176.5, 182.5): 179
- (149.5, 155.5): 154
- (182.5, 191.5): 190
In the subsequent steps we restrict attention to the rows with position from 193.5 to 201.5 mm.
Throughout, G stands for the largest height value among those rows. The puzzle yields 3.124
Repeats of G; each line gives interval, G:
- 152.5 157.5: 2.563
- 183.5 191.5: 3.07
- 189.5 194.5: 3.011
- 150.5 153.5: 2.725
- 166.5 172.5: 2.997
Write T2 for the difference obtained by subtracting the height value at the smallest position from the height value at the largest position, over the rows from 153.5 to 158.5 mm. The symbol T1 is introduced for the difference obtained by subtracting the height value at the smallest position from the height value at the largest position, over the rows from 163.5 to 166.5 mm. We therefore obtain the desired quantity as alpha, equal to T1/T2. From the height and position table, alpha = -0.5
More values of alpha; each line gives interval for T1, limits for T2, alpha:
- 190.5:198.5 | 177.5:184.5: -1.5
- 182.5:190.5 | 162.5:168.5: -0.9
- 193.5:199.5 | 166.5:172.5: 1.1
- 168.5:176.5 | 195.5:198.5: -0.5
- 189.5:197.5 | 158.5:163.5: 0.4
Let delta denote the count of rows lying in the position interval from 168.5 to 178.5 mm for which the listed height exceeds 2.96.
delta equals 6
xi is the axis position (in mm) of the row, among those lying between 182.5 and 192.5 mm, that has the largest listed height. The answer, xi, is 183 mm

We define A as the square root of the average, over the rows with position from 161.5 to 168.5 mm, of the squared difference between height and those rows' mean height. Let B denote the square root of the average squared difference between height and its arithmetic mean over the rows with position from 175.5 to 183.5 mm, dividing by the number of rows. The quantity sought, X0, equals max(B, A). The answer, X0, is 0.18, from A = 0.18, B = 0.100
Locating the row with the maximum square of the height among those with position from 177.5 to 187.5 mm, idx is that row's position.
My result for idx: 183 mm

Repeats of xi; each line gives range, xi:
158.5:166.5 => 166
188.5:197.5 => 196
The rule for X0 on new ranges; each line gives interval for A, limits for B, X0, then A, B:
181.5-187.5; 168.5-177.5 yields 0.09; 0.09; 0.053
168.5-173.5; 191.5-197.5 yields 0.06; 0.06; 0.037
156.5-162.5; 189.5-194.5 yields 0.07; 0.07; 0.056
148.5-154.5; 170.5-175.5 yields 0.14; 0.14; 0.056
